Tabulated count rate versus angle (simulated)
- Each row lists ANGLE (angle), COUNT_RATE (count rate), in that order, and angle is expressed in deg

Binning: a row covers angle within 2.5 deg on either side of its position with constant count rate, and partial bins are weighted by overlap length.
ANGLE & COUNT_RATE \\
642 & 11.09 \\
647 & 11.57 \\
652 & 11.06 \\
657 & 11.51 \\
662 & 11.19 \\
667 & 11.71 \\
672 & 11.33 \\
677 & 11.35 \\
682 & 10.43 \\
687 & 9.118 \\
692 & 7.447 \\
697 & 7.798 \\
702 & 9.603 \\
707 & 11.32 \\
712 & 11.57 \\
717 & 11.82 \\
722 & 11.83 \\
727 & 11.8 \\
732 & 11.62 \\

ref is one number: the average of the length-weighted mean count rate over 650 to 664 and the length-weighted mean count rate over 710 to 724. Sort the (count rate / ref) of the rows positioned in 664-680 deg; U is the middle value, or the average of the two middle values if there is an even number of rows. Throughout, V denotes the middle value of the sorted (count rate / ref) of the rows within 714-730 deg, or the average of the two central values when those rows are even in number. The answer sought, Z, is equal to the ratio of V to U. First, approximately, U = 0.99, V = 1.03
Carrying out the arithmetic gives 1.04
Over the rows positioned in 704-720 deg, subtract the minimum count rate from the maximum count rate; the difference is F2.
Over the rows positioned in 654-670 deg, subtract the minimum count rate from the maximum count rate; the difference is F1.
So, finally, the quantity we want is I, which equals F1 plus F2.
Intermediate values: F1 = 0.5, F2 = 0.500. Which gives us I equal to 1.0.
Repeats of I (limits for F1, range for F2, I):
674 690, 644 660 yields 2.7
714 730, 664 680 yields 0.4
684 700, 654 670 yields 2.2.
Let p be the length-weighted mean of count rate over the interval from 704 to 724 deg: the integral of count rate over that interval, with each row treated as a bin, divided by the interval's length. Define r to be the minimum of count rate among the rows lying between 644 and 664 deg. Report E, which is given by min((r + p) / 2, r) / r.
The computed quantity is 1.00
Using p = 11.6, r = 11.06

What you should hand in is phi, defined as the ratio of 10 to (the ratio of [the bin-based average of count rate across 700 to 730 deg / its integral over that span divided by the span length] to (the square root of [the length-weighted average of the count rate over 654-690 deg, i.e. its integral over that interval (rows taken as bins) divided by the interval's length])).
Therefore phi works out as 2.91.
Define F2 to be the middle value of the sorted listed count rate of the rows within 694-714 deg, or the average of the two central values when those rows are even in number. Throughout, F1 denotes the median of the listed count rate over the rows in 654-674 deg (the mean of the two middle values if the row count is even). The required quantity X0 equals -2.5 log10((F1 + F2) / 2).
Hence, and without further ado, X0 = -2.60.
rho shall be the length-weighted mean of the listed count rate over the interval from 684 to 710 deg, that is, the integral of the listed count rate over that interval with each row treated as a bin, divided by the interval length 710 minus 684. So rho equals 9.1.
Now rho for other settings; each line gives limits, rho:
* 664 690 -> 10.7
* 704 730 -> 11.6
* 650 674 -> 11.4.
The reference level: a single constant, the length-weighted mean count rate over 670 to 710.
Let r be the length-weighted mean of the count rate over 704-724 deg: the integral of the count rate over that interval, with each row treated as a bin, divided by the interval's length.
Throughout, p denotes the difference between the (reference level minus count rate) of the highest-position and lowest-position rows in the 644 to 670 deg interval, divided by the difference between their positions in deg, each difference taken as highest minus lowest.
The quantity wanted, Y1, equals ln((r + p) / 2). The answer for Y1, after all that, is 1.76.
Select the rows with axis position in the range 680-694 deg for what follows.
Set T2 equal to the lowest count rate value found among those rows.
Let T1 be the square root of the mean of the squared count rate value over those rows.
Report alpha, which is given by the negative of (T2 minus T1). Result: 1.6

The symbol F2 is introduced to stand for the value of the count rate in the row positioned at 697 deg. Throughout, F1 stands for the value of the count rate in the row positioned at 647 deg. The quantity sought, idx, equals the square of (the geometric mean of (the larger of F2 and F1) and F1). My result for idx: 134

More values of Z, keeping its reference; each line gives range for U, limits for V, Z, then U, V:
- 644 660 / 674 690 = 0.91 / 1.00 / 0.91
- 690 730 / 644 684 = 0.99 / 0.99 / 0.99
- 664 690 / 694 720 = 1.00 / 0.98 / 0.98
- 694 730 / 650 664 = 0.97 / 1.01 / 0.97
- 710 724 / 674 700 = 0.77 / 1.03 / 0.79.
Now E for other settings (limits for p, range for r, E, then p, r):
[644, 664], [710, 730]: 0.99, 11.3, 11.57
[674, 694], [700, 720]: 1.00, 9.7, 9.603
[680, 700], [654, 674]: 0.89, 8.7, 11.19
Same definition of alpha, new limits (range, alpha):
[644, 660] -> 0.3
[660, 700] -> 2.7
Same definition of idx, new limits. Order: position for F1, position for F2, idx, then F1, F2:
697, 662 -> 87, 7.798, 11.19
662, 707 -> 127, 11.19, 11.32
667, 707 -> 137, 11.71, 11.32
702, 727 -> 113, 9.603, 11.8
